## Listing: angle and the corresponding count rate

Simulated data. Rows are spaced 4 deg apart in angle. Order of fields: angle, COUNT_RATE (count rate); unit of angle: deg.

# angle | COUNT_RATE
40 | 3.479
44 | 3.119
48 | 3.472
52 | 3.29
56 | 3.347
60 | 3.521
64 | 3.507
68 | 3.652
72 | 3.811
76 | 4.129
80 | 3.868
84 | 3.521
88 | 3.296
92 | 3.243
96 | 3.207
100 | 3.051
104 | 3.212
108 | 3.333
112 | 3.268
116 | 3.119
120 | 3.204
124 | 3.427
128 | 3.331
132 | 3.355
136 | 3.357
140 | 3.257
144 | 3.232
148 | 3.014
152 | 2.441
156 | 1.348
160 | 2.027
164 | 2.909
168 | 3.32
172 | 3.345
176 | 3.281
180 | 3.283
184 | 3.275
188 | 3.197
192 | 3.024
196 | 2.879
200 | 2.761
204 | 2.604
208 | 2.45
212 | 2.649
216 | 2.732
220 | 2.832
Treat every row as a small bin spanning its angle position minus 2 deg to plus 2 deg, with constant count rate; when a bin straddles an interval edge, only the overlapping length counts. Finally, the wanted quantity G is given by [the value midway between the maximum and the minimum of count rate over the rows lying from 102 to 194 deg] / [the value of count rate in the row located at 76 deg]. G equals 0.58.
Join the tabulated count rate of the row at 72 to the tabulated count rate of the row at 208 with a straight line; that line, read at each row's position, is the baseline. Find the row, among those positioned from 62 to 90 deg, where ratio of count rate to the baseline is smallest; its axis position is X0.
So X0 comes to 64 deg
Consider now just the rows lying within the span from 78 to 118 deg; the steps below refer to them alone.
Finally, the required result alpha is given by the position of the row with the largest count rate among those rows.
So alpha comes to 80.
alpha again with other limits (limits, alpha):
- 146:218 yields 172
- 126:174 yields 136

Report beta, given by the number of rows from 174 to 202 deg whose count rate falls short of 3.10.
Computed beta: 3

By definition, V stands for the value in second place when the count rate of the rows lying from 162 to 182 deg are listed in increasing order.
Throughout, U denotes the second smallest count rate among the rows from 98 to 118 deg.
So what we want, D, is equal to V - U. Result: 0.16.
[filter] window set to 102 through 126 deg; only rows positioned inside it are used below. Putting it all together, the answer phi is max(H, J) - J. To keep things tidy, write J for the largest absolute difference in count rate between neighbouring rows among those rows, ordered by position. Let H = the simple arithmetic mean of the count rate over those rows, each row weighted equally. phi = 3.04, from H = 3.26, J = 0.22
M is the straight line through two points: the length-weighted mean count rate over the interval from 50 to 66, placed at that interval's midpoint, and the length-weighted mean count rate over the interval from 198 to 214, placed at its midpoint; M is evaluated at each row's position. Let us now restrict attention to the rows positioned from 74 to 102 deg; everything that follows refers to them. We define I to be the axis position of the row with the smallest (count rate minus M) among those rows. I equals 100 deg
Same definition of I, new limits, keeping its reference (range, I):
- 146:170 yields 156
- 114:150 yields 116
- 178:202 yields 200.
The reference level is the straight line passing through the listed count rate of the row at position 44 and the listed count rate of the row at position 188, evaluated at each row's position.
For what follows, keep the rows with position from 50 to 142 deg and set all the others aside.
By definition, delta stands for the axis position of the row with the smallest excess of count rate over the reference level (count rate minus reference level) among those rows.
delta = 100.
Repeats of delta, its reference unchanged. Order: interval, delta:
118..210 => 156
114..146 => 116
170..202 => 200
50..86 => 52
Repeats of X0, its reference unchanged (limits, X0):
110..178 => 156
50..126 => 52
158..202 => 160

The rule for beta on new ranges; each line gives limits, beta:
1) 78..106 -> 1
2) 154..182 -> 3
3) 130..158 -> 3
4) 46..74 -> 0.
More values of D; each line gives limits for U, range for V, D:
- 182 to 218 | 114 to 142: 0.60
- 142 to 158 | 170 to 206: 0.32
